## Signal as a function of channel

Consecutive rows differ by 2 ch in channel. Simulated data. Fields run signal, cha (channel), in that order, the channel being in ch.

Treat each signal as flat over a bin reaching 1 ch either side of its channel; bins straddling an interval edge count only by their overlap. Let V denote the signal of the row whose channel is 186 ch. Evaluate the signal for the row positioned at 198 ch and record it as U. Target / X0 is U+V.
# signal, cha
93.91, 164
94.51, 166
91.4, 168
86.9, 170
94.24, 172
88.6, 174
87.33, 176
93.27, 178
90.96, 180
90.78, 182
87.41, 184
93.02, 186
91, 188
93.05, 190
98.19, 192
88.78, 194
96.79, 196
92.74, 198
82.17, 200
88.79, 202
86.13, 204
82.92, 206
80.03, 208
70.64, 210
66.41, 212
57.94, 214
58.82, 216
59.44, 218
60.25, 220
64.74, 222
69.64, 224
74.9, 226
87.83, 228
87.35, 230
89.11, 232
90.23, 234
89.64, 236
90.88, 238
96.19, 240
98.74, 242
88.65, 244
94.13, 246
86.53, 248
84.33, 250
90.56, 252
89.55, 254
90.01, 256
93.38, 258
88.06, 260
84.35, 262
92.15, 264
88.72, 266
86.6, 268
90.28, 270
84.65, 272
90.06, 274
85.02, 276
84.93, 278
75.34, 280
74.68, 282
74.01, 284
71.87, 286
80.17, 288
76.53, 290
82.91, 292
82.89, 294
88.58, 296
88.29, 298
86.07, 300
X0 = 186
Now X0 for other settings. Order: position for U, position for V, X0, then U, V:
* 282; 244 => 163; 74.68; 88.65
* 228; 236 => 177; 87.83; 89.64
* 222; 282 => 139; 64.74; 74.68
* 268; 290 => 163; 86.6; 76.53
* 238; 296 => 179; 90.88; 88.58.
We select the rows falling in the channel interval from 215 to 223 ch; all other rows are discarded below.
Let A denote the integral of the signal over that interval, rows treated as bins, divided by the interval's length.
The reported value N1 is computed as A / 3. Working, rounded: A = 60.8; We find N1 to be 20.3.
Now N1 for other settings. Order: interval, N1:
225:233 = 28.3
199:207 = 28.3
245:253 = 29.6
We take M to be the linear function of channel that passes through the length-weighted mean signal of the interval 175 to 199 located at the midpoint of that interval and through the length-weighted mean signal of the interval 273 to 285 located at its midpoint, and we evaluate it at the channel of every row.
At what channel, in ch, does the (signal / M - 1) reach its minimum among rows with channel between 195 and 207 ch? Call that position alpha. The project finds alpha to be 200 ch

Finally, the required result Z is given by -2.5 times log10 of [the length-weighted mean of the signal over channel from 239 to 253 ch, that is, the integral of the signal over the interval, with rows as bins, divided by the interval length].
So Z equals -4.90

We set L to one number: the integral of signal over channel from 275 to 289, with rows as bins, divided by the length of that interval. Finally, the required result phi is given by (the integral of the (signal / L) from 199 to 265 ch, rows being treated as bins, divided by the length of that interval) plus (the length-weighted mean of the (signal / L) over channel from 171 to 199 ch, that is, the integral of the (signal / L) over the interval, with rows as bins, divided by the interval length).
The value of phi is 2.23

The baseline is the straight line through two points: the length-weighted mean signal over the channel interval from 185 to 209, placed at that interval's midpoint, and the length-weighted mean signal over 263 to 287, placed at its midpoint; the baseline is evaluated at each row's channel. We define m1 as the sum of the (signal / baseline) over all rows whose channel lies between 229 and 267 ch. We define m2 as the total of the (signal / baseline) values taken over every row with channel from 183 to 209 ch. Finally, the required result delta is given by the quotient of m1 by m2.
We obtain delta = 1.5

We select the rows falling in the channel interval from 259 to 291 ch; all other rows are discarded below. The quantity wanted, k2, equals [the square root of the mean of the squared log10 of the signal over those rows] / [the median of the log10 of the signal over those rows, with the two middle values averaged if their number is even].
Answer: 0.995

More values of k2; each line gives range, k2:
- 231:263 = 1.001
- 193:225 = 0.998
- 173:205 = 0.999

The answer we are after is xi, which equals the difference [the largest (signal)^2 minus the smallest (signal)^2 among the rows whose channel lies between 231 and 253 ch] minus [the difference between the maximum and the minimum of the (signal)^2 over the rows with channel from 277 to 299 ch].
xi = -43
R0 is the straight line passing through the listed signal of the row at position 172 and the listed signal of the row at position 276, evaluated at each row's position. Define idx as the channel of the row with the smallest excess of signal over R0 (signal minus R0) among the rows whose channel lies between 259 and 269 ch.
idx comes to 262 ch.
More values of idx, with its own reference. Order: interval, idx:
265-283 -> 282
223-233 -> 224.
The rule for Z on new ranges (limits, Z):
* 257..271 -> -4.87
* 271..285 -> -4.77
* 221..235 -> -4.77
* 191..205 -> -4.89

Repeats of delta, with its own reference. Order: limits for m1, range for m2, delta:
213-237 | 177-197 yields 1.0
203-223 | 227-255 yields 0.5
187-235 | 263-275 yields 3.4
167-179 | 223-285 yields 0.2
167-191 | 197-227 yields 1.0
